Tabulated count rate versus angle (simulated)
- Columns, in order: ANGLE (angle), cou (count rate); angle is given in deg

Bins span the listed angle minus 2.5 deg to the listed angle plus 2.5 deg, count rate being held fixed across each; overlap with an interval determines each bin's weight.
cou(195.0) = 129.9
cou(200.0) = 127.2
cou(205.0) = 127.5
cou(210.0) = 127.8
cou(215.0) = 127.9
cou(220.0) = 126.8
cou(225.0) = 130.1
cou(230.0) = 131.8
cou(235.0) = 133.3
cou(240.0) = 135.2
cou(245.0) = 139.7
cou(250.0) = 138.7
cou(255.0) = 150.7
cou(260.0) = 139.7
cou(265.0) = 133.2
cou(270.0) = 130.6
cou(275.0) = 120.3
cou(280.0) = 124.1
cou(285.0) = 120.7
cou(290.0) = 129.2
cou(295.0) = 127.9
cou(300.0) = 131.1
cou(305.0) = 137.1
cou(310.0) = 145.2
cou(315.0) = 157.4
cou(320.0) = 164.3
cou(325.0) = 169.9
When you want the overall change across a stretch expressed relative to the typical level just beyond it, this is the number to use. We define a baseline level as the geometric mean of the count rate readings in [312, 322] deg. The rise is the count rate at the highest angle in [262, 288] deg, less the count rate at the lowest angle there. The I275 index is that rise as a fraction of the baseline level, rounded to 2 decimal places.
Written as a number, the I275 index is -0.08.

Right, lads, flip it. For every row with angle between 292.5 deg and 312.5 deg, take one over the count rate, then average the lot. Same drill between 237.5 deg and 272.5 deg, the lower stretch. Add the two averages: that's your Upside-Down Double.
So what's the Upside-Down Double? 0.0147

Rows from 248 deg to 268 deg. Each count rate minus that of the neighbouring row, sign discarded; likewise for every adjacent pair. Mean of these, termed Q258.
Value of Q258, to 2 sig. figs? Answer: 9.8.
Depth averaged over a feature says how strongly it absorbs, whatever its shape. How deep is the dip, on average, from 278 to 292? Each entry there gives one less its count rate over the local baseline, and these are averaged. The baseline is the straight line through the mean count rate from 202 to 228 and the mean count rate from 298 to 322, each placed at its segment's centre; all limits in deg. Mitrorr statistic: 0.12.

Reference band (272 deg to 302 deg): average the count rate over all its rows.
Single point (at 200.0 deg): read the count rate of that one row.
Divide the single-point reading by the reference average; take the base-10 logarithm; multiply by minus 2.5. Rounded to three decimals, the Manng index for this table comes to -0.014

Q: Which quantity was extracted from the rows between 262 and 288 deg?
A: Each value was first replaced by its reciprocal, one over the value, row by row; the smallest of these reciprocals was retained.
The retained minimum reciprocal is 0.0075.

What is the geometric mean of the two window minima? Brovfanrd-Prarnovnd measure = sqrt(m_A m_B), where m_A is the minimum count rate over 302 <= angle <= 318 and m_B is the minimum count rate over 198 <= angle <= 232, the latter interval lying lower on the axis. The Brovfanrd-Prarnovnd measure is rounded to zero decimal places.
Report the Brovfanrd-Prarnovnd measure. 132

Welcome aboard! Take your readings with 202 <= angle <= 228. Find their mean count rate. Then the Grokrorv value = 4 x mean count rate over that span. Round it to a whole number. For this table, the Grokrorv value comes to 512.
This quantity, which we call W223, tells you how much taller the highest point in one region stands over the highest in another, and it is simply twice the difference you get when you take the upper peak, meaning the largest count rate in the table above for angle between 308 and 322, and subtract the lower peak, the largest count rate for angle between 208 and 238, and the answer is 62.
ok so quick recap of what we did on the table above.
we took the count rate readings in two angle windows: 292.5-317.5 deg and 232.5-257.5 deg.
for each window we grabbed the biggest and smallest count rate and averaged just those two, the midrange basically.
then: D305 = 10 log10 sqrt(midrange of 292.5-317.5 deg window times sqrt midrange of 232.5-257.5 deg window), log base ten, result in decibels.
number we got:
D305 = 16.15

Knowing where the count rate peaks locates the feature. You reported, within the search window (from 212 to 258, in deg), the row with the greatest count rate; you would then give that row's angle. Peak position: 255.0 deg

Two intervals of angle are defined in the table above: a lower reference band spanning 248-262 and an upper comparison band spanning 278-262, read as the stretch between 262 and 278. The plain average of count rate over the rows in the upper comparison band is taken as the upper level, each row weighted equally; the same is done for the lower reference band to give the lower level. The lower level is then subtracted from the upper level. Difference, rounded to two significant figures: -15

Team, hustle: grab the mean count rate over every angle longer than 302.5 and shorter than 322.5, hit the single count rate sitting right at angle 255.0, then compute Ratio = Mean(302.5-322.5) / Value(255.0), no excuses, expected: 1.00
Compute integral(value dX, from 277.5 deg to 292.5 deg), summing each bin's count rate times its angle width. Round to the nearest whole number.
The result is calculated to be 1870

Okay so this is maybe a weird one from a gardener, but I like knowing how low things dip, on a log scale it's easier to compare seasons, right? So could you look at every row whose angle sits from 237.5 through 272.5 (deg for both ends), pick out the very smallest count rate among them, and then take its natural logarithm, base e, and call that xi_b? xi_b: 4.87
